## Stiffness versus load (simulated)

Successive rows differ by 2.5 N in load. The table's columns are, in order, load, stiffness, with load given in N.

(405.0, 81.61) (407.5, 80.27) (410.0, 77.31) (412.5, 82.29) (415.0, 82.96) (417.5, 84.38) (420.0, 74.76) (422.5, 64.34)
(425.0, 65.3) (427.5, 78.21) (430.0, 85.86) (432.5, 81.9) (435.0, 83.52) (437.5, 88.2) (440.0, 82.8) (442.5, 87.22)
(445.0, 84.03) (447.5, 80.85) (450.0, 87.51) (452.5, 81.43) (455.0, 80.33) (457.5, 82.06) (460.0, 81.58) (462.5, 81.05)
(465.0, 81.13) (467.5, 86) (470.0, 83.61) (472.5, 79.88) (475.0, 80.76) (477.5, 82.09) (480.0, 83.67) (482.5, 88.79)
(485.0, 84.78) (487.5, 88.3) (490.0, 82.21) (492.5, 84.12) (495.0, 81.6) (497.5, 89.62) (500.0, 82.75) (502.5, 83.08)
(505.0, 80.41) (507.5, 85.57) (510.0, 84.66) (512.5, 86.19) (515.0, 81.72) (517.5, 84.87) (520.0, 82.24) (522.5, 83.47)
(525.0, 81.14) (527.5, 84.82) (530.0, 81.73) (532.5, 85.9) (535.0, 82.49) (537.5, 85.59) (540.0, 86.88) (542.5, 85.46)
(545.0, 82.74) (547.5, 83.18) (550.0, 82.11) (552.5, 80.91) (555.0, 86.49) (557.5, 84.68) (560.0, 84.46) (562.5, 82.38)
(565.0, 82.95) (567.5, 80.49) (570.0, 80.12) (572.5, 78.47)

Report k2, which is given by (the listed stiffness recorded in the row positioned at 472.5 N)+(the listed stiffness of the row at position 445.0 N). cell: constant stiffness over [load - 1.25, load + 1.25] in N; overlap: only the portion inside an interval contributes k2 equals 164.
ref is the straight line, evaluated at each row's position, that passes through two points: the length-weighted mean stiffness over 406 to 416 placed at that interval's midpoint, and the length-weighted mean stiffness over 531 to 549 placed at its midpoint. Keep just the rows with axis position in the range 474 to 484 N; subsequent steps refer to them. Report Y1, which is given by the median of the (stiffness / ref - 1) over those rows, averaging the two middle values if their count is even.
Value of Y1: 0.002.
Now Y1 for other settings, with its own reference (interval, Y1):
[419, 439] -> -0.015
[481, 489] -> 0.064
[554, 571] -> -0.027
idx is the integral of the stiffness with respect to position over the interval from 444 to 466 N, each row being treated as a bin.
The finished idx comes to 1809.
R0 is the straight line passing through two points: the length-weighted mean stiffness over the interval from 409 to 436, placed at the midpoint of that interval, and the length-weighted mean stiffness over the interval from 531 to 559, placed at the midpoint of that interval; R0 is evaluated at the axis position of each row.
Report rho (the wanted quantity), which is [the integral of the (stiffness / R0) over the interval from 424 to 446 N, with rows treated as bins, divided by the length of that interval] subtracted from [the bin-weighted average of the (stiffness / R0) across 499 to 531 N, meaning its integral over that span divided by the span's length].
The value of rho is -0.03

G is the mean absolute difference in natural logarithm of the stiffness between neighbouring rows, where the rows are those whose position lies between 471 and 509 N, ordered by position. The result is 0.042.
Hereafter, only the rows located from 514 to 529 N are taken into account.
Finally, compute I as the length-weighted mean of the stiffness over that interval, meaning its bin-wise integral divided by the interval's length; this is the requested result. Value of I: 83.0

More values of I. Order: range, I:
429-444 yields 84.9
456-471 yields 82.5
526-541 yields 84.5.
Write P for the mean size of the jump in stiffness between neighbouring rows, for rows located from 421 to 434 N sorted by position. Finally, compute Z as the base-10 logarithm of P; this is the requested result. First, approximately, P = 6.4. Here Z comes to 0.80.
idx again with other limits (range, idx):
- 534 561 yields 2271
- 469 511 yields 3523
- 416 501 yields 6987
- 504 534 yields 2507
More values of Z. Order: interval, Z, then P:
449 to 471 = 0.33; 2.2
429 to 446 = 0.59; 3.9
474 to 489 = 0.49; 3.1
